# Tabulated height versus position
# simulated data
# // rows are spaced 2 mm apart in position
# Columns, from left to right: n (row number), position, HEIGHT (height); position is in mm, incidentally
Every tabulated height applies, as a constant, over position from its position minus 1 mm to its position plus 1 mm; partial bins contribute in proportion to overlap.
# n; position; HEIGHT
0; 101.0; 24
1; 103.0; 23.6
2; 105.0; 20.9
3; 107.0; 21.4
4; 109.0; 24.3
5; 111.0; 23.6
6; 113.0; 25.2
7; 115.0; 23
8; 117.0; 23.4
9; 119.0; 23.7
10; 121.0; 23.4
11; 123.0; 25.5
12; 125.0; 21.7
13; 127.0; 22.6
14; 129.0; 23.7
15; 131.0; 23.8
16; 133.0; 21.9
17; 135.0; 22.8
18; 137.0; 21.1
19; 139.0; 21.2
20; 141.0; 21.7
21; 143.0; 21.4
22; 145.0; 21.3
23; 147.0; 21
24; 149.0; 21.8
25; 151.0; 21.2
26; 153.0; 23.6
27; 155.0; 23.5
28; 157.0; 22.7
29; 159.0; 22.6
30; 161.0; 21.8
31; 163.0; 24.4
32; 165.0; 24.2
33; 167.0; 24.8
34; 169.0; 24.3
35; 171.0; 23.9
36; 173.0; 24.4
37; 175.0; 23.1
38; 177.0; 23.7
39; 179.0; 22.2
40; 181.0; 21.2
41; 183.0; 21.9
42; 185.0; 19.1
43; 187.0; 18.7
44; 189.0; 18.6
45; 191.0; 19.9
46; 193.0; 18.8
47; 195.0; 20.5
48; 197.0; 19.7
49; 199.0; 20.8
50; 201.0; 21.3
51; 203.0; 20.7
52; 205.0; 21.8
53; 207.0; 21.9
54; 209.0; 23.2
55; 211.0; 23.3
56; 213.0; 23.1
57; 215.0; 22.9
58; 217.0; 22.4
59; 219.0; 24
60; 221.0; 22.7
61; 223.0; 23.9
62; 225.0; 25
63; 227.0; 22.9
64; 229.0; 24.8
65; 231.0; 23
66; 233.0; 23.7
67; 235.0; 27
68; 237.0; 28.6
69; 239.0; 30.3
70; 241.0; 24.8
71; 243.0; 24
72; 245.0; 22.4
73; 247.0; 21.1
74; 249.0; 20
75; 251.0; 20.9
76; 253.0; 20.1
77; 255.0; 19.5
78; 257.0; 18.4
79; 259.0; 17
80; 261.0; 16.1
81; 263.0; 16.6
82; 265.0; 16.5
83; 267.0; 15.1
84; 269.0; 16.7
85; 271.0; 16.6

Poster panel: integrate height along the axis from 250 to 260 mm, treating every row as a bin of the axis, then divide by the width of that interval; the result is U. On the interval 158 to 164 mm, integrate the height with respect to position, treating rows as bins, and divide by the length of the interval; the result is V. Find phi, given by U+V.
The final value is 42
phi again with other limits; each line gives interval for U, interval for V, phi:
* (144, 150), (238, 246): 47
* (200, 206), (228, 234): 45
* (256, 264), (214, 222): 40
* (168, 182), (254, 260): 42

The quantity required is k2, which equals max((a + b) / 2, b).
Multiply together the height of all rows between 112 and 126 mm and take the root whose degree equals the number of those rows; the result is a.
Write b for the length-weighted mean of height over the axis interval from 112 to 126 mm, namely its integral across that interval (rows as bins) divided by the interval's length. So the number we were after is 23.7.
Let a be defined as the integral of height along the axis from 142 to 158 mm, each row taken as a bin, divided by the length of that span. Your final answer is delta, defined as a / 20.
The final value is 1.10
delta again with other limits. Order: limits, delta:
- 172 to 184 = 1.14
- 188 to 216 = 1.06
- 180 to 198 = 0.99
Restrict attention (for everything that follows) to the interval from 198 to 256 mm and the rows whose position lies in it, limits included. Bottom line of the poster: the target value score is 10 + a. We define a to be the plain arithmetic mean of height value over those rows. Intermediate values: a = 23.1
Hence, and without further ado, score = 33.1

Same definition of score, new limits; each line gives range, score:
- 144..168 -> 32.7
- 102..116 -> 33.1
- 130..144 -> 32.0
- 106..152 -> 32.6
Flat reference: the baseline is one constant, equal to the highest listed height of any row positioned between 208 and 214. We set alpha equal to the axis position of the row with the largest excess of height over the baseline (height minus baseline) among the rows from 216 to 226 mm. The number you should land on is 225.0 mm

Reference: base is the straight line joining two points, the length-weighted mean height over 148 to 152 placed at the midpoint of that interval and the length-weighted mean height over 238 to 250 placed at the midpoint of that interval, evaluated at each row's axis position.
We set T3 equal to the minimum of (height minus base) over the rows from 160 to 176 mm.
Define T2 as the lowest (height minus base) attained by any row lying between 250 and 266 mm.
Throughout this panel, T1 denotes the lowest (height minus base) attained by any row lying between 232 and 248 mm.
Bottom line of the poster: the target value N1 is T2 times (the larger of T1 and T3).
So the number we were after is -0.28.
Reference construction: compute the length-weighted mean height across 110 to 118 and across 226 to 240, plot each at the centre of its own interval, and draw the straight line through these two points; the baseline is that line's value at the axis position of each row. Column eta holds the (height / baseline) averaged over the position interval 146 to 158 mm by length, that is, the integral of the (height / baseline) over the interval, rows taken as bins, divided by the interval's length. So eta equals 0.91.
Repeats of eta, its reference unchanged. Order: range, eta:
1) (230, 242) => 1.02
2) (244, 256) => 0.79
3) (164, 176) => 0.98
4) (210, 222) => 0.91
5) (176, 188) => 0.85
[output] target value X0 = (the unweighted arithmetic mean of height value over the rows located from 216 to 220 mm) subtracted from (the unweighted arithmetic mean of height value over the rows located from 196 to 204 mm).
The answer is -3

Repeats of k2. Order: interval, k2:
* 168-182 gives 23.3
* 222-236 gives 24.3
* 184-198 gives 19.3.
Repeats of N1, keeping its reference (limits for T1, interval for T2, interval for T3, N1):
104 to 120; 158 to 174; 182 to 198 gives 0.02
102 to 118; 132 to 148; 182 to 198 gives -0.21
